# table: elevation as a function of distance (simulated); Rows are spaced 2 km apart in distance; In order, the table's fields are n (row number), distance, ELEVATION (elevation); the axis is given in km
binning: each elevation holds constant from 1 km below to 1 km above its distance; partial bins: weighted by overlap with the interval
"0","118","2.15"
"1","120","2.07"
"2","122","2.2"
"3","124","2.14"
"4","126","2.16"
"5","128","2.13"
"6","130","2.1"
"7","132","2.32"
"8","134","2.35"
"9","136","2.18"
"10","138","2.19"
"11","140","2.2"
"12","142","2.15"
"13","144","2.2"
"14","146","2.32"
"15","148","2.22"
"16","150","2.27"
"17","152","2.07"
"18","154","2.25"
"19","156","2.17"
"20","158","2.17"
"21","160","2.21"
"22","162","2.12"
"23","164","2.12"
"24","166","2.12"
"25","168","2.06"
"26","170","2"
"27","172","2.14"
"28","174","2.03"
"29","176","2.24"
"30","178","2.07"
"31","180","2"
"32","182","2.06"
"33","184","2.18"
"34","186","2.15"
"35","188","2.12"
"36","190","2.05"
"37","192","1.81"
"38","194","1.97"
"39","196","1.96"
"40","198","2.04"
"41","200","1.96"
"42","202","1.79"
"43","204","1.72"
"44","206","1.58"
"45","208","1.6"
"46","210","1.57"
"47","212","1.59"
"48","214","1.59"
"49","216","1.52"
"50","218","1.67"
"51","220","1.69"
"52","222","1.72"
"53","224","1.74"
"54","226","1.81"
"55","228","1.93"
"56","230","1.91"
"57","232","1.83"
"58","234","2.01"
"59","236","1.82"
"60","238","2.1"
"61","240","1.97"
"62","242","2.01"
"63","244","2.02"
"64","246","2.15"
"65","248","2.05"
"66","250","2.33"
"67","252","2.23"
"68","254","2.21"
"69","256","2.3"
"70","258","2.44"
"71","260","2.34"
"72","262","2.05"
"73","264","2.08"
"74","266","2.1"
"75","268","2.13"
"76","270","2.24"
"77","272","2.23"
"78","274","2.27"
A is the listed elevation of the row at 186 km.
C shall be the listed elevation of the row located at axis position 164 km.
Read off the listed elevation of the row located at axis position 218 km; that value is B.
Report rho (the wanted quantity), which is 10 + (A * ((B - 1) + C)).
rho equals 16.0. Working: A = 2.15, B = 1.67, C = 2.12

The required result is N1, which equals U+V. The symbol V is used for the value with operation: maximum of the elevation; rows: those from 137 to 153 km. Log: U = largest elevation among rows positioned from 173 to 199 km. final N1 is 4.56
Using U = 2.24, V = 2.32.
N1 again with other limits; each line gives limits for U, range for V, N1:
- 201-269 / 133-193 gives 4.79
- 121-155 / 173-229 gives 4.59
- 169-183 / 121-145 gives 4.59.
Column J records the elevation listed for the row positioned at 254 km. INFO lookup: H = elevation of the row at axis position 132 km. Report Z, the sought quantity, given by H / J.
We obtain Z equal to 1.05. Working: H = 2.32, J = 2.21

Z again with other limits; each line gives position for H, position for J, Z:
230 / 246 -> 0.89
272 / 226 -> 1.23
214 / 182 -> 0.77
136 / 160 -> 0.99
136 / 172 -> 1.02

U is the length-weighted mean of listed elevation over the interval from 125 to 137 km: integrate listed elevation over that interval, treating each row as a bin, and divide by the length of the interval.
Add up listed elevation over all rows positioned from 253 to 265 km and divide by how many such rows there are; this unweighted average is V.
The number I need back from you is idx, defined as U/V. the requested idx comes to 0.99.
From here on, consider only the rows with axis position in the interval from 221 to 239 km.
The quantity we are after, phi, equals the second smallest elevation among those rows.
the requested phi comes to 1.74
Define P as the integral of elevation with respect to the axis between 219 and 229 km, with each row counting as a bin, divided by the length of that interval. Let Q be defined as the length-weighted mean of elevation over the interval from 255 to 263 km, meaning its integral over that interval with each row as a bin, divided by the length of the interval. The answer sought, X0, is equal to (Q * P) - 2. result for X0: 2.1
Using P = 1.8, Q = 2.3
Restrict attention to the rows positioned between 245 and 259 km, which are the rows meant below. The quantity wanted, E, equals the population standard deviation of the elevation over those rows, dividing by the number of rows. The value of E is 0.118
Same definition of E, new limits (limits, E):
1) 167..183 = 0.075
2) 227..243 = 0.089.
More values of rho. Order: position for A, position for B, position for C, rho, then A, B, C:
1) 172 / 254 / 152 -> 17.0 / 2.14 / 2.21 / 2.07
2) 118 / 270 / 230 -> 16.8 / 2.15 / 2.24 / 1.91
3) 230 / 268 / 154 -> 16.5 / 1.91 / 2.13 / 2.25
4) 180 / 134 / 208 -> 15.9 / 2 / 2.35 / 1.6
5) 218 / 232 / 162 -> 14.9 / 1.67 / 1.83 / 2.12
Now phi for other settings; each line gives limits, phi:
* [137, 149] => 2.19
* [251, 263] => 2.21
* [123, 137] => 2.13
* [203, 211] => 1.58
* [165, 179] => 2.03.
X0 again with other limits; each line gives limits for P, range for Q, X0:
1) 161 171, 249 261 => 2.8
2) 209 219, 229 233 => 1.0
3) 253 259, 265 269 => 2.9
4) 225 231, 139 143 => 2.1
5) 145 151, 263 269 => 2.8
